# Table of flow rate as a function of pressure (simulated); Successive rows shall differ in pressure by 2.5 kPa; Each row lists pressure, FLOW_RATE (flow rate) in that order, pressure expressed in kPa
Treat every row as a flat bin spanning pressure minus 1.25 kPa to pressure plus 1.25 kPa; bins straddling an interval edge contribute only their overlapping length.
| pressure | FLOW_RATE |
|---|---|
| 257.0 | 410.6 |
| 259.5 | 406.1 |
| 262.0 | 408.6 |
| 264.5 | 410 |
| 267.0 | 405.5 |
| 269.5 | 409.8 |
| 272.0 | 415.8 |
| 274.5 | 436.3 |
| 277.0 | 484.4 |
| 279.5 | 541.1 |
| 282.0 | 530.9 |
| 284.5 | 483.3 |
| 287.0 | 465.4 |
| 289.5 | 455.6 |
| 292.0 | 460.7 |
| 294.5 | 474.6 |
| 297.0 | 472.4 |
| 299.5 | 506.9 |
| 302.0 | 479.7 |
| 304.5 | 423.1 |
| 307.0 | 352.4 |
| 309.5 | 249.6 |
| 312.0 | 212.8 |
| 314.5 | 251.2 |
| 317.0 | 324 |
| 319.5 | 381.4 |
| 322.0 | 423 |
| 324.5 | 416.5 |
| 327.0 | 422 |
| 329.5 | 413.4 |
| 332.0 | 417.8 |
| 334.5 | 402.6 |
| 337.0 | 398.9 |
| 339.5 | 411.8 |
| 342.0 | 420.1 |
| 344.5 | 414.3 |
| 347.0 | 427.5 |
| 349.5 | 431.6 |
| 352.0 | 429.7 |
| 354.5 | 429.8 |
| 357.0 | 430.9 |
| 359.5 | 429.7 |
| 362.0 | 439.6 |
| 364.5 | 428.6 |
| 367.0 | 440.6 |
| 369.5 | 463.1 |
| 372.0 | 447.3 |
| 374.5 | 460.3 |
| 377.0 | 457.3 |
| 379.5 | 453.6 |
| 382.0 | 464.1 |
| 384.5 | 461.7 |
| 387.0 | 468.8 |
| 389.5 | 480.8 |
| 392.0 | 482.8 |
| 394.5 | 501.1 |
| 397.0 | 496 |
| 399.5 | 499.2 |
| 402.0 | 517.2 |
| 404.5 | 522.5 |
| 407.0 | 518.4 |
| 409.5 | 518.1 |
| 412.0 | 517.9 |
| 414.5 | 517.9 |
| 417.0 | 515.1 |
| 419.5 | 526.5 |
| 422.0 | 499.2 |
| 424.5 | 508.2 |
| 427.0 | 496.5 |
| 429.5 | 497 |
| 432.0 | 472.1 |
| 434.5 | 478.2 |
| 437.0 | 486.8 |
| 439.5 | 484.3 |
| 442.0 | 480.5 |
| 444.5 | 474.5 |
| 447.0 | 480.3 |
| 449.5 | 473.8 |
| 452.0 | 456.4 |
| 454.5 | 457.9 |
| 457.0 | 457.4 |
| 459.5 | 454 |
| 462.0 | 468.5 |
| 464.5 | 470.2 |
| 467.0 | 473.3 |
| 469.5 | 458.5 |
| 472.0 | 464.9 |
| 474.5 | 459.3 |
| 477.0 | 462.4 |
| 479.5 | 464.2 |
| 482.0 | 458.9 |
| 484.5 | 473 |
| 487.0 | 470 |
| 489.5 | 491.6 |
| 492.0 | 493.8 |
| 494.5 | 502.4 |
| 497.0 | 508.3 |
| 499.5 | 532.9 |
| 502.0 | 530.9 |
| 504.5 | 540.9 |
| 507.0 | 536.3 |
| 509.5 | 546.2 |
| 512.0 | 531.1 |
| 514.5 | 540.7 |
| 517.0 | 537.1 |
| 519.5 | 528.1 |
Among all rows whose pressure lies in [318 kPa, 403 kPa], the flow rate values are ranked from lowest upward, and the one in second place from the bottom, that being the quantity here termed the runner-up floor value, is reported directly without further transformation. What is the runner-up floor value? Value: 398.9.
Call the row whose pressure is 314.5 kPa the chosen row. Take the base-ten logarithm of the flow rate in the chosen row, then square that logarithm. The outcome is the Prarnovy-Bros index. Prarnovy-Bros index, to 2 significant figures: 5.8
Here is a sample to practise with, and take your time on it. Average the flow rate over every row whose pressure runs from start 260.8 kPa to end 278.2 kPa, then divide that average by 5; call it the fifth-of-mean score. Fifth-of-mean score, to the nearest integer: 85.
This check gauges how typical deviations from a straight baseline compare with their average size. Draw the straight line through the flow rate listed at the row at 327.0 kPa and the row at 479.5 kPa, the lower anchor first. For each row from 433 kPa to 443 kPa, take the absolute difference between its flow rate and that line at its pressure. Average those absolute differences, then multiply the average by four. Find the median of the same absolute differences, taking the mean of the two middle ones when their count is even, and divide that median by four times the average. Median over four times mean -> 0.24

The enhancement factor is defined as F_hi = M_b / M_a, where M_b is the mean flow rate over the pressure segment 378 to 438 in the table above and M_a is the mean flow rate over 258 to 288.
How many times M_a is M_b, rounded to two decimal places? 1.10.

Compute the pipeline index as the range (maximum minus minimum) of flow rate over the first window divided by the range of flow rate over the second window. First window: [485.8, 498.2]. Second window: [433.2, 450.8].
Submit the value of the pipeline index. 2.9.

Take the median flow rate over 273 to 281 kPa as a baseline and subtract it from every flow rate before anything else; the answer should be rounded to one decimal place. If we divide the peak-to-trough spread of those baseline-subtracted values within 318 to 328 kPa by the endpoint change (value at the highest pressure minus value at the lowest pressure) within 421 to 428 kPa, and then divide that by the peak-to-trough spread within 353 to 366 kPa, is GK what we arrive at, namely -1.4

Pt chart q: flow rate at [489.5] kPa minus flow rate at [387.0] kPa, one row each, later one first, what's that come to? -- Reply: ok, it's 23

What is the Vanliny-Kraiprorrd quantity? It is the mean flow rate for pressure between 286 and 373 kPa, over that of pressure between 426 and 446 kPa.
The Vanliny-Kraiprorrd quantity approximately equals 0.85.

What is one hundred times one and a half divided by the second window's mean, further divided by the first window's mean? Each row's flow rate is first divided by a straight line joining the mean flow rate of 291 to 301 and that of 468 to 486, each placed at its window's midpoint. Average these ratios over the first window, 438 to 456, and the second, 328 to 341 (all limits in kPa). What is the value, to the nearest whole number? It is 172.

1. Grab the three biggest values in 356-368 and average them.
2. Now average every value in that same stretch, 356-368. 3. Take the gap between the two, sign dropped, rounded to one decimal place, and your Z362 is 3.2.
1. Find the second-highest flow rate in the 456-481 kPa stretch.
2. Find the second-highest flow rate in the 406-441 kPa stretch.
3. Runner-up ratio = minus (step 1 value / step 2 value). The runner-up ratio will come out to -0.91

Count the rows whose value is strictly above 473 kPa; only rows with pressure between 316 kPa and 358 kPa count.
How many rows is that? 0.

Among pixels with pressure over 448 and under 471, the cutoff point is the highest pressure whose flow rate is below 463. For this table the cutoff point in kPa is 469.5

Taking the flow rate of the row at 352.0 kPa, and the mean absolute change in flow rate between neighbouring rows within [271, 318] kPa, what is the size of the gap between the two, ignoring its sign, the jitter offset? 392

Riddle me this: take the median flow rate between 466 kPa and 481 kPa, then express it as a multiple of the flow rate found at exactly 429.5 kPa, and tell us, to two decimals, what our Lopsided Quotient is 0.93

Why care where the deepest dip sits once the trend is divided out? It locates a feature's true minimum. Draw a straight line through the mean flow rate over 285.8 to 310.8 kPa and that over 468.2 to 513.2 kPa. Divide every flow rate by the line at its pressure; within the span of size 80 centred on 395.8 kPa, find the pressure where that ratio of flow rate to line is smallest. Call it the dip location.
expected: 364.5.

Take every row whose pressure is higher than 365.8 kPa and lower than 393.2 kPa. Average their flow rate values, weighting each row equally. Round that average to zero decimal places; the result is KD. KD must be 462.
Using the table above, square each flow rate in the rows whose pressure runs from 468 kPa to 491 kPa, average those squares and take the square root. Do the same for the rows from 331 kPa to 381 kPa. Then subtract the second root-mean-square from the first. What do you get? 35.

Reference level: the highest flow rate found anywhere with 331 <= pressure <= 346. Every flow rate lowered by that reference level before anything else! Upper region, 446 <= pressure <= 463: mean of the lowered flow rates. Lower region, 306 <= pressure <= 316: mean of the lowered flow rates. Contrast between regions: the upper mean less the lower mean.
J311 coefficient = 198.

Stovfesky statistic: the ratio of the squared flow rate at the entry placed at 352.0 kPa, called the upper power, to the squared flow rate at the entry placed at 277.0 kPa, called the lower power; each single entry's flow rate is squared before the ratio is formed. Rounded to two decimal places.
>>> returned 0.79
